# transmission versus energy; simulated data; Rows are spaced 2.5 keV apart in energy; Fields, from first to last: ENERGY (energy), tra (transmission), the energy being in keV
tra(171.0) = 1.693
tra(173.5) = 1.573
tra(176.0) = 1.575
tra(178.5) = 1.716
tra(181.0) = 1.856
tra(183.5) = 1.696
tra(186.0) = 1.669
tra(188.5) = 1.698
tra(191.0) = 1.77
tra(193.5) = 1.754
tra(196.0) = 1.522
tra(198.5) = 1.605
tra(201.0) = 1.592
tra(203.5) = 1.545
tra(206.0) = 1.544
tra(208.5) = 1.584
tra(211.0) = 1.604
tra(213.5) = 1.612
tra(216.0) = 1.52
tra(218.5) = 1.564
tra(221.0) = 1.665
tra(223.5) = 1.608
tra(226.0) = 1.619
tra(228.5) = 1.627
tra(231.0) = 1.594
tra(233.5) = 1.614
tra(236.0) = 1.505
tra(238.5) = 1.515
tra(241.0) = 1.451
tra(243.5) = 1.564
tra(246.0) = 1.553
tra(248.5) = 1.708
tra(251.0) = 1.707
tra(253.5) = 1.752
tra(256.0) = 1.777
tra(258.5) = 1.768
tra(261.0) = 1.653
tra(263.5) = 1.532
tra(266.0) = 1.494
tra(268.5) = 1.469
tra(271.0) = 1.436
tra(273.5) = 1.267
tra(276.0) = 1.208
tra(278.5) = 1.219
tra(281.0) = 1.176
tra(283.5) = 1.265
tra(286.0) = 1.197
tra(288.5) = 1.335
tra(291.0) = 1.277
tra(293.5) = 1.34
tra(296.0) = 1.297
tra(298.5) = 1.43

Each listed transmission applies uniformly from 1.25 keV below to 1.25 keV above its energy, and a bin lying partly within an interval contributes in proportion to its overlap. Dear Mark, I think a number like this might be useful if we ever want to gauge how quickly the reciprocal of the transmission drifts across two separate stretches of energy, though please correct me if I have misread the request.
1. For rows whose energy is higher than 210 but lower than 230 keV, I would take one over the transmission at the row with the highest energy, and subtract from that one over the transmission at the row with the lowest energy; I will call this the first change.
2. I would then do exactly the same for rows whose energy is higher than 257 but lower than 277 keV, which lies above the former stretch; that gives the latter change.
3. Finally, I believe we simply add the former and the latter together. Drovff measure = 0.25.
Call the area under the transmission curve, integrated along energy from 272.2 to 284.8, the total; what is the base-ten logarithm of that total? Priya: 1.19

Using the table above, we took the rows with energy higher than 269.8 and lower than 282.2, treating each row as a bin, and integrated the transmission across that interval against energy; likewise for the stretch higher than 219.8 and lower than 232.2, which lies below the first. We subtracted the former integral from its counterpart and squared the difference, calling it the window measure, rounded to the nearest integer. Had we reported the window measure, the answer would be 20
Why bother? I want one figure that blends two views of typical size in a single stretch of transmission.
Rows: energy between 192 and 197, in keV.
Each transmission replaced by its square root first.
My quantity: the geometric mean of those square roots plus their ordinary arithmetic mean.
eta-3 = 2.56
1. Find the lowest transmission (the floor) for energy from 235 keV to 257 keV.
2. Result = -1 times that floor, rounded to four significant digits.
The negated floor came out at -1.451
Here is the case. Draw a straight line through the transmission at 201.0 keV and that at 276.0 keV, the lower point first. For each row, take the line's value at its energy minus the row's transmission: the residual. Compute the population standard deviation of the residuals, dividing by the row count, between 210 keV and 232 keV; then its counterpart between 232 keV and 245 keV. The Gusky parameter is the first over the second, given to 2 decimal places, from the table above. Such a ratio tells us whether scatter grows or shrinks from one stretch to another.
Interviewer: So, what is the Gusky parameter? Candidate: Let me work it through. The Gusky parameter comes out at 1.12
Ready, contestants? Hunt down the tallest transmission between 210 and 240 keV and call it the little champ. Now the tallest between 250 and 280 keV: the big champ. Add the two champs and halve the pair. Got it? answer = 1.72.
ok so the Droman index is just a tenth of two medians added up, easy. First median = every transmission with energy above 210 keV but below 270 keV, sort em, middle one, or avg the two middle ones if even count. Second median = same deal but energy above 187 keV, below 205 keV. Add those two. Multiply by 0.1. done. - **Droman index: 0.321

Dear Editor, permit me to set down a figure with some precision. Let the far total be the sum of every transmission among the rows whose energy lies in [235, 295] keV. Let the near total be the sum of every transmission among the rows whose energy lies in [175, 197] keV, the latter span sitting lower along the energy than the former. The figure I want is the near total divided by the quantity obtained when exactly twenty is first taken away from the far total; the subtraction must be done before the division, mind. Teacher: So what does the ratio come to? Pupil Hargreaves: 1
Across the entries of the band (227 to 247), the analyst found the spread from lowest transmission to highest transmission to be 0.18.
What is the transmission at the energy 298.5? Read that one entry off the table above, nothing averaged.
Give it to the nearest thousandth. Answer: 1.430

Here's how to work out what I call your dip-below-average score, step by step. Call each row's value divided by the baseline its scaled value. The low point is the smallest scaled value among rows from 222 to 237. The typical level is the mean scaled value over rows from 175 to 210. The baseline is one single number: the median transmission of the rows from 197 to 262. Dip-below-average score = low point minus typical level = -0.092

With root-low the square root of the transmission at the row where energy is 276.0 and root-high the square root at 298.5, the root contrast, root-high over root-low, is 1.09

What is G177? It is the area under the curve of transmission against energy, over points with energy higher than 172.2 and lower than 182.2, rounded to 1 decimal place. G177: 16.8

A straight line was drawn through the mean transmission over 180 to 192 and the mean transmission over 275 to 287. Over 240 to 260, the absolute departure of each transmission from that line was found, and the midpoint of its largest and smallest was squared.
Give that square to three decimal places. 0.050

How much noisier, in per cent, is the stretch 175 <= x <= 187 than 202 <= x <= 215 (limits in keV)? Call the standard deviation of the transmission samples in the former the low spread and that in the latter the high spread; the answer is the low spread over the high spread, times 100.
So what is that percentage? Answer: 316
